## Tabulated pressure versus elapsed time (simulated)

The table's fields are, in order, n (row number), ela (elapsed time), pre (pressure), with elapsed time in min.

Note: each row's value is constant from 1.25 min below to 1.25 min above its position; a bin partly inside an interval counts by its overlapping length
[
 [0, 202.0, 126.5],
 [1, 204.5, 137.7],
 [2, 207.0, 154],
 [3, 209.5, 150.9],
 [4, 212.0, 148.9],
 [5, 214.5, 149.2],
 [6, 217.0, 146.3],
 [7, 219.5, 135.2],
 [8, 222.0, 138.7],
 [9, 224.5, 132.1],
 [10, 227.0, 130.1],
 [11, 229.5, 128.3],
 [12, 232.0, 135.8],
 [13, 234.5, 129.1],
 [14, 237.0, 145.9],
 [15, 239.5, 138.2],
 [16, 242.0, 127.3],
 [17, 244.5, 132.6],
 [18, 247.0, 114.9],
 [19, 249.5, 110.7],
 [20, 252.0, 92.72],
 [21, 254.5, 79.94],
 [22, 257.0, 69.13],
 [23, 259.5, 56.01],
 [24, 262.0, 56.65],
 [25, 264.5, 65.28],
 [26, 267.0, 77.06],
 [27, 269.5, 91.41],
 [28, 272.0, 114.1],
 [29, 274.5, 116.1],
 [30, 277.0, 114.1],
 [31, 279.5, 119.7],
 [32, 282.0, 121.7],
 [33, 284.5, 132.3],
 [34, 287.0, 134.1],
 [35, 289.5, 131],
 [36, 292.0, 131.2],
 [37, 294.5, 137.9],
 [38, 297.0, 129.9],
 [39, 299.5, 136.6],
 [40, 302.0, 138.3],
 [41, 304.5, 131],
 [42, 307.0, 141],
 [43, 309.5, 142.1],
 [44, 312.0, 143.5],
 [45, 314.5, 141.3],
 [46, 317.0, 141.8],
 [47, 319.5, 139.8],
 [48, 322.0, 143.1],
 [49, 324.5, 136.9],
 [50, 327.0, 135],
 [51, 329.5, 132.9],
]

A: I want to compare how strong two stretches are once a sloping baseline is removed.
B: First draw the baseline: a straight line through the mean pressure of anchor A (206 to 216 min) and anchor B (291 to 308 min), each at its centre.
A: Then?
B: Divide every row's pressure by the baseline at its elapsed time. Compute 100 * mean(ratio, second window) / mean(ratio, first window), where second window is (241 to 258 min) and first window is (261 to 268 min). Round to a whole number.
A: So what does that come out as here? 154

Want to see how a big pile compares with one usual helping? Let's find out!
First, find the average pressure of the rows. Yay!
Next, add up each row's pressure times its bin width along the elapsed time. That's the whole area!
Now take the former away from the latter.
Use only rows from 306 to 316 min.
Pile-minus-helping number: 1278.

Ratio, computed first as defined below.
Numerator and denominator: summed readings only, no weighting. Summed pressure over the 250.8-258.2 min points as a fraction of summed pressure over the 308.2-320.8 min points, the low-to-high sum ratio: 0.34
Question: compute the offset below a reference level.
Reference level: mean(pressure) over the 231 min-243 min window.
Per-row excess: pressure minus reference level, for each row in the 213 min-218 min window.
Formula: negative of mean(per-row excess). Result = -12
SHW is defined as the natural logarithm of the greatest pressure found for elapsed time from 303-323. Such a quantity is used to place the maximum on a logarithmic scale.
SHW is 4.97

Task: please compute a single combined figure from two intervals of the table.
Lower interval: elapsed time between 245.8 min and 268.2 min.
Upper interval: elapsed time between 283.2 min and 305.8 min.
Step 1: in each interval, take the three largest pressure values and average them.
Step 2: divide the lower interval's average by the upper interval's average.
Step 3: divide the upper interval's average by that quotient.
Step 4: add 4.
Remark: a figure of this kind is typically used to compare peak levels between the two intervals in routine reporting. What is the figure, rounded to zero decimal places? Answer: 182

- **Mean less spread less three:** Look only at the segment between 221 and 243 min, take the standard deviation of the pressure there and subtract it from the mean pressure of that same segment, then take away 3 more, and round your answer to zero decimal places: 125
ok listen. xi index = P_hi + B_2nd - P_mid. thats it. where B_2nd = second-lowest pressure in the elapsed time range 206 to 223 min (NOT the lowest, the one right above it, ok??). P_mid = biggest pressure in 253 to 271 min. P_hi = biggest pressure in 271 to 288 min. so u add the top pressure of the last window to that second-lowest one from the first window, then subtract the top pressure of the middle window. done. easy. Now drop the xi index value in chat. 181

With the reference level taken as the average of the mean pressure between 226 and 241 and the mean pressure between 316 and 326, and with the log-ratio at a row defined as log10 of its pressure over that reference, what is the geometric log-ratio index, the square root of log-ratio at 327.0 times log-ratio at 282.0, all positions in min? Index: 0.020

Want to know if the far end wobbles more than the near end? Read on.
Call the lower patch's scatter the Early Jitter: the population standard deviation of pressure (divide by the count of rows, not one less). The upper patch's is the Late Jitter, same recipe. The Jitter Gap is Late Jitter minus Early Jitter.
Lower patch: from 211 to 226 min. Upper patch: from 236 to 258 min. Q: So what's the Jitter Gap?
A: 19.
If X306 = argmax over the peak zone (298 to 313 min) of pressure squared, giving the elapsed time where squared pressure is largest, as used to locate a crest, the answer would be 312.0 min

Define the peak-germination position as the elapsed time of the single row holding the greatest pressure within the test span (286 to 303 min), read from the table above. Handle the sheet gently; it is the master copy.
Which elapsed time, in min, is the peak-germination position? 302.0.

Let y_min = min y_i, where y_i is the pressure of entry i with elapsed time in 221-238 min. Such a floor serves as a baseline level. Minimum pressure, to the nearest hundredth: 128.30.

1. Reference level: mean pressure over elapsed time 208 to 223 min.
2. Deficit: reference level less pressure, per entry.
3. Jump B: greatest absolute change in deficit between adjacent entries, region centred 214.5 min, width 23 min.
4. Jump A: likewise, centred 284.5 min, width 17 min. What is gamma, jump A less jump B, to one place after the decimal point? -5.7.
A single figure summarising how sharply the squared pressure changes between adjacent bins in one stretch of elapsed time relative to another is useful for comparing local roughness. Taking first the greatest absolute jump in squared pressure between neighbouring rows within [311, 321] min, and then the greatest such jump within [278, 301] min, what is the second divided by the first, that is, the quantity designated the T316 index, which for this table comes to 4.3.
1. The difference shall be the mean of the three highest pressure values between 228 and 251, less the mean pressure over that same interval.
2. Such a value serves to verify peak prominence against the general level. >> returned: 11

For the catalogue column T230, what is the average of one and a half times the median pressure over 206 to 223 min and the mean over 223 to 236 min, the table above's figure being 177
